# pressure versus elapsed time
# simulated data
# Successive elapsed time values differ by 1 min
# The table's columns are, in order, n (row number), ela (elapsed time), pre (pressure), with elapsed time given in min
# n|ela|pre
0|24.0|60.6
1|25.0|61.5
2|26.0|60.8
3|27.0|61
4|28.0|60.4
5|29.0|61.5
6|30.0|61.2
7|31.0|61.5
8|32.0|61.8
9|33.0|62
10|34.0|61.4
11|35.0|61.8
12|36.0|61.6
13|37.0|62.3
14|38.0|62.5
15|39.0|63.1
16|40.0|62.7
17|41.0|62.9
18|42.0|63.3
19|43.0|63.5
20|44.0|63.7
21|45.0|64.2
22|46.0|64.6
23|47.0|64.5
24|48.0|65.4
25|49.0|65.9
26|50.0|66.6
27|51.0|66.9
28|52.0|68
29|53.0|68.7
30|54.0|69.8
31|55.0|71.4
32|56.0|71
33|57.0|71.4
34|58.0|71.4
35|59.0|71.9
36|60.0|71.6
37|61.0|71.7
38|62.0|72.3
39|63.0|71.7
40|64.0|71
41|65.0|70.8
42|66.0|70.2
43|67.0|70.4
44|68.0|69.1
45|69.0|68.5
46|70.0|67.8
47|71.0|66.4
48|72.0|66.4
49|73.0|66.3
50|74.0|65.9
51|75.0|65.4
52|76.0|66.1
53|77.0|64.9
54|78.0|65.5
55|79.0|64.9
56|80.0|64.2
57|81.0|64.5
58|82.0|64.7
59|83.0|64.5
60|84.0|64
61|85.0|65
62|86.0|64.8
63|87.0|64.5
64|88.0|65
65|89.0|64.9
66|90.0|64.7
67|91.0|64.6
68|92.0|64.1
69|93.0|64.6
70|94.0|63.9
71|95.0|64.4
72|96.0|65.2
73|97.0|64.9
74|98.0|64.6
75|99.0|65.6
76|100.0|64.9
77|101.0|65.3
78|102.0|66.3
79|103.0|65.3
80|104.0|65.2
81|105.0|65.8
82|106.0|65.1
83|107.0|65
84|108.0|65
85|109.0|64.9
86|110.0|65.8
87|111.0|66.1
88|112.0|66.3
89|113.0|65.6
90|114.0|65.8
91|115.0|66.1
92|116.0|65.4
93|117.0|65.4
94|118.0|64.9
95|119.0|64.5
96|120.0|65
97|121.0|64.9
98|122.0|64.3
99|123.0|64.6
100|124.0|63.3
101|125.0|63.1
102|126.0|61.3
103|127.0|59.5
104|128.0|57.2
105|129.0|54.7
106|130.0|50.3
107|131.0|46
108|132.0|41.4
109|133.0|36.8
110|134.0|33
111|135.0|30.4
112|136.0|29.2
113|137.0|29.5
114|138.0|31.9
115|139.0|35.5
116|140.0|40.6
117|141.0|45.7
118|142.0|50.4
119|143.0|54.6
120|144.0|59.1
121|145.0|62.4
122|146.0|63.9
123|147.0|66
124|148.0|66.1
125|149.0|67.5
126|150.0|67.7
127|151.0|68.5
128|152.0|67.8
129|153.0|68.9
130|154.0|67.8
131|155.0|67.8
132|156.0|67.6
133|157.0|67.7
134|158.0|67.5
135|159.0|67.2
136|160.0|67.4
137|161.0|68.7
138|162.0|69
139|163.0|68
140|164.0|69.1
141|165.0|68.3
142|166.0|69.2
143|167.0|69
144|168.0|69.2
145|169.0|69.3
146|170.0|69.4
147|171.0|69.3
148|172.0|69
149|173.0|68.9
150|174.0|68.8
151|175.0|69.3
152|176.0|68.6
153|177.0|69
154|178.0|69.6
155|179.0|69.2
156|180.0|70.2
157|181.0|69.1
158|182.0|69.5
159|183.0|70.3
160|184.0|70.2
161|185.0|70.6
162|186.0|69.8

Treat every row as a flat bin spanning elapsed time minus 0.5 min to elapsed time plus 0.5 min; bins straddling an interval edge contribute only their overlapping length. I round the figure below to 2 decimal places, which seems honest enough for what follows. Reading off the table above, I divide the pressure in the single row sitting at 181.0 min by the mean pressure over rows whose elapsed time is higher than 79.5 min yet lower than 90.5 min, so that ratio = 1.07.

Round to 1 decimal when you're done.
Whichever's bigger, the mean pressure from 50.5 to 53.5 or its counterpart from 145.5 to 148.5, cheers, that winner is 67.9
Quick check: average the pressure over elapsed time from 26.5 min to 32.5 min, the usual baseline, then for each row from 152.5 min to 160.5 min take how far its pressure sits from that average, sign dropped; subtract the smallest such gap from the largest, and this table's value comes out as 1.7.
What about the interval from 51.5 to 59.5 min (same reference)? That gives 3.9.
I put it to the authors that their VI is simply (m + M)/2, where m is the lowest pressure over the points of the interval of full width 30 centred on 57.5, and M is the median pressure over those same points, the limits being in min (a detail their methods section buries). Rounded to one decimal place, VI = 66.2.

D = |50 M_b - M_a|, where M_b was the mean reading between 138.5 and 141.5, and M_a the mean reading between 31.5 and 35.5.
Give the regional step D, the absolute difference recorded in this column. 1968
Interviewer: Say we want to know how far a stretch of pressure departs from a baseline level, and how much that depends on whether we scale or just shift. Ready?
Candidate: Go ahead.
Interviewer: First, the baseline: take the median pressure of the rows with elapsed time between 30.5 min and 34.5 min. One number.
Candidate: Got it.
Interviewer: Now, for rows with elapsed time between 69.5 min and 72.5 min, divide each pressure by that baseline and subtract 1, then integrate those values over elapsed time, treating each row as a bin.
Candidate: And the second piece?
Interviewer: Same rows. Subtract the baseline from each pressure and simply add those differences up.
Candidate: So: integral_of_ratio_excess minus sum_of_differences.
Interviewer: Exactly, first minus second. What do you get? -15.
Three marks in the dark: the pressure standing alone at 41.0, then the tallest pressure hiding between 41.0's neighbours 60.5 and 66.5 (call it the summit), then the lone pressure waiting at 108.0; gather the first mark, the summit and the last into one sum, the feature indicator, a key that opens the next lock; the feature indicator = 200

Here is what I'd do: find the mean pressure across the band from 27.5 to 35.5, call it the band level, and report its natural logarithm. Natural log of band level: 4.12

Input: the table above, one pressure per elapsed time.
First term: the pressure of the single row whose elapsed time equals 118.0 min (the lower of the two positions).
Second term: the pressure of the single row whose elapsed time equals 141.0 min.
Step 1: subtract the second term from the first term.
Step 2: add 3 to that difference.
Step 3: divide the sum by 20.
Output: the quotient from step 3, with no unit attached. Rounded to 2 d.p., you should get 1.11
